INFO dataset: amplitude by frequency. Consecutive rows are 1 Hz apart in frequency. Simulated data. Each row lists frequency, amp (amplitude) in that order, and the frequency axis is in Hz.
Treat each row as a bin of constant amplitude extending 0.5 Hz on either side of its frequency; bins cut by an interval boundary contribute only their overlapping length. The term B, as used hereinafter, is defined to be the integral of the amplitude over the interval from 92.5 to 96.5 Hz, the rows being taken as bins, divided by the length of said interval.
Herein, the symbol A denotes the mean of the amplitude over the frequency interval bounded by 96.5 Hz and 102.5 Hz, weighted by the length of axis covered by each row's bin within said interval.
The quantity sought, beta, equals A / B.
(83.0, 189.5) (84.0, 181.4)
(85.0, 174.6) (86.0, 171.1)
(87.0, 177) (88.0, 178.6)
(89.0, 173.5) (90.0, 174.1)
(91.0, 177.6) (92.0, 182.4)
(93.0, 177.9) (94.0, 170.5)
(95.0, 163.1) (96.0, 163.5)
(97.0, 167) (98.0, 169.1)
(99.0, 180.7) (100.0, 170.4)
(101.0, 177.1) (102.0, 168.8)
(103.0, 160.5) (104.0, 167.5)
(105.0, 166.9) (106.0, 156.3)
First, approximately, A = 172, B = 169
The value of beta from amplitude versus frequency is 1.02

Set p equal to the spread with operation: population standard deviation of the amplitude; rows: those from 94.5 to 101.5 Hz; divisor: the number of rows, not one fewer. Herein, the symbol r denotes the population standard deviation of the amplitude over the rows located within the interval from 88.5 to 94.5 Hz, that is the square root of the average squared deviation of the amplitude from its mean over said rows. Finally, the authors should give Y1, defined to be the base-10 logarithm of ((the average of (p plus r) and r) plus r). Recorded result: 1.03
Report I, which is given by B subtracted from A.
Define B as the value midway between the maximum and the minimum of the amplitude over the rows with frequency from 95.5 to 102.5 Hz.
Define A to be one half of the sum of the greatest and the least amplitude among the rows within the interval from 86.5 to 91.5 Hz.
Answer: 4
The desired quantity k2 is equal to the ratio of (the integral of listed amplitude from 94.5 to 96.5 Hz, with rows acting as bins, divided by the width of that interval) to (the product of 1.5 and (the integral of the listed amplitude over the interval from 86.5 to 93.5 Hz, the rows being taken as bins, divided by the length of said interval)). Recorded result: 0.61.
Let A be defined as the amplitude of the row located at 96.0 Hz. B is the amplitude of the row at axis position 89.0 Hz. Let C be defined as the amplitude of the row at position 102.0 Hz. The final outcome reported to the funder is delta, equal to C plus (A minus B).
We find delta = 159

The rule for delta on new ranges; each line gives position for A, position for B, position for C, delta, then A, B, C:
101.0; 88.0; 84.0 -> 180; 177.1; 178.6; 181.4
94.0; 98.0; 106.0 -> 158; 170.5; 169.1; 156.3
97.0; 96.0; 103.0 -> 164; 167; 163.5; 160.5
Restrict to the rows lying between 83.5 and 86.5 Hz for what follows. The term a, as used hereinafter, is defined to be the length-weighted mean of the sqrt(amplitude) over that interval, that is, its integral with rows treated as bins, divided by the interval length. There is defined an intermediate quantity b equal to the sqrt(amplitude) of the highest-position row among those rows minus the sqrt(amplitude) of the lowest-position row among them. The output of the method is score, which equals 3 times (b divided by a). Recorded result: -0.09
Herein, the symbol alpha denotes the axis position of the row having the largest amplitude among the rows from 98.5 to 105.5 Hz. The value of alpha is 99.0 Hz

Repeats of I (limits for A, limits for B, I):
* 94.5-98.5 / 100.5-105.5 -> -3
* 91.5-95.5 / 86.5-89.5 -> -3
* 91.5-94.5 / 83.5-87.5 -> 0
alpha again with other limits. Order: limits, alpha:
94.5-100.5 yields 99.0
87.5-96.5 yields 92.0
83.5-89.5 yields 84.0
